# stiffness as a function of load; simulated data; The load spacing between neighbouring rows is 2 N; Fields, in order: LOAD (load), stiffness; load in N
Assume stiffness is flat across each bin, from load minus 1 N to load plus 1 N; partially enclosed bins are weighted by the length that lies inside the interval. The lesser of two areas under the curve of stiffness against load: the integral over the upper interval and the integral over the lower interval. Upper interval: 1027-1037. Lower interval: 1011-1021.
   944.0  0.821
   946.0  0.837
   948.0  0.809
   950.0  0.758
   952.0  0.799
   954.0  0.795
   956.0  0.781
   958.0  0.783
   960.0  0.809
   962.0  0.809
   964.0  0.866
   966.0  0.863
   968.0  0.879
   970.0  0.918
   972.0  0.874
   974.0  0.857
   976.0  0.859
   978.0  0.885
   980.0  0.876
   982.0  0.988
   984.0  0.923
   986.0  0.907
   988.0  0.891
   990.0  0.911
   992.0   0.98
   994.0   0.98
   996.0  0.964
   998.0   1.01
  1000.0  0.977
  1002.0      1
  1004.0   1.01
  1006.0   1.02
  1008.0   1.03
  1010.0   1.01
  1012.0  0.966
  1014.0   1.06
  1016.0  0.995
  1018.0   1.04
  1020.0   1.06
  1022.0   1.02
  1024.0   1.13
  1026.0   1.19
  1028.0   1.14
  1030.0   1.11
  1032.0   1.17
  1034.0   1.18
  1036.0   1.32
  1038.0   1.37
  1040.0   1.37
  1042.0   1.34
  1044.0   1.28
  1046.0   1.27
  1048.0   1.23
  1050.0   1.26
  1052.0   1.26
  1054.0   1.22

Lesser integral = 10.2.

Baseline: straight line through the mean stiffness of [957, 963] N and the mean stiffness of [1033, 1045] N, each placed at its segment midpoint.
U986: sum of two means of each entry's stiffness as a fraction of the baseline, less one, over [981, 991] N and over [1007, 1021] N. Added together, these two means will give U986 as -0.15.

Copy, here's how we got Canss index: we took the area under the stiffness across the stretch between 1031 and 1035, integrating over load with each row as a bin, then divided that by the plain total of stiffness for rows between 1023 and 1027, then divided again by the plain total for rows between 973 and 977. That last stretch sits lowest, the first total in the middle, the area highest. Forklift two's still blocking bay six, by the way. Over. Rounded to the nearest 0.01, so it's 1.18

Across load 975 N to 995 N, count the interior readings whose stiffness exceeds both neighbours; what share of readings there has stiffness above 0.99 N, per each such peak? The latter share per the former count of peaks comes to 0.0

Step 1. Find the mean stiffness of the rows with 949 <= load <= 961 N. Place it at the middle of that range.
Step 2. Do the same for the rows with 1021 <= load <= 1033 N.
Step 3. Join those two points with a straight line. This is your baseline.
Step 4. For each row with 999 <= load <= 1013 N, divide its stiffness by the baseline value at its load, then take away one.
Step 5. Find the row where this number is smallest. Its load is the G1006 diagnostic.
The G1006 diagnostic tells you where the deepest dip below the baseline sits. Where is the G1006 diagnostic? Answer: 1012.0 N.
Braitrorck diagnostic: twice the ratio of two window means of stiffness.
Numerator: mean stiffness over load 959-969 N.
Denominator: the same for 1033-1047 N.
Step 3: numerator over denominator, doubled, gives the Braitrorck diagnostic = 1.30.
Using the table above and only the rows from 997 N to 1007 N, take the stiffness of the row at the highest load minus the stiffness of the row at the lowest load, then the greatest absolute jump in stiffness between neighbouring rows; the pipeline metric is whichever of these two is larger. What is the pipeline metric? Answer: 0.033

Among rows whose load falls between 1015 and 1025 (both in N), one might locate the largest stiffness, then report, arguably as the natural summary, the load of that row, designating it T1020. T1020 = 1024.0 N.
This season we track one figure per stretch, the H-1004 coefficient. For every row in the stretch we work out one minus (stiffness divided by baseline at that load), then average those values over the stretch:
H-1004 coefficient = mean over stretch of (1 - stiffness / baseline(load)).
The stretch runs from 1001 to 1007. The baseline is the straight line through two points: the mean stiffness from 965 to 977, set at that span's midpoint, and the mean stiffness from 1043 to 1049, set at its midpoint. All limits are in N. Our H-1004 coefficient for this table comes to 0.03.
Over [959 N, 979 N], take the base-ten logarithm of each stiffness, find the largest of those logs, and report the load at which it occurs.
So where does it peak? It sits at 970.0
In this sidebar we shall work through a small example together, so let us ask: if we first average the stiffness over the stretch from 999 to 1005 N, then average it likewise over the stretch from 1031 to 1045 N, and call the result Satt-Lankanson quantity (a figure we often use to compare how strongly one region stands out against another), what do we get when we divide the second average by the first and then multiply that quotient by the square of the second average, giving 2.2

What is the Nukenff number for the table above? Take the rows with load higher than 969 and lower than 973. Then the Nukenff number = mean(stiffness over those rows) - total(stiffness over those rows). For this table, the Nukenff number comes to -0.90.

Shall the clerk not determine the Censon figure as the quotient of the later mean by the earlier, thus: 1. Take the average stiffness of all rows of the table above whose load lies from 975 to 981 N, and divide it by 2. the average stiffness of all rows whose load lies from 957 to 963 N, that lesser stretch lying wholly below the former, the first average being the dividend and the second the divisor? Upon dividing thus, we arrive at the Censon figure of 1.09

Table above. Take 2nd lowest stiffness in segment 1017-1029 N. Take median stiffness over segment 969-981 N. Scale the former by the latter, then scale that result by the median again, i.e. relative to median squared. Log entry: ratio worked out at 1.36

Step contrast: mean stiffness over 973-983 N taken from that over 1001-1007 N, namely 0.12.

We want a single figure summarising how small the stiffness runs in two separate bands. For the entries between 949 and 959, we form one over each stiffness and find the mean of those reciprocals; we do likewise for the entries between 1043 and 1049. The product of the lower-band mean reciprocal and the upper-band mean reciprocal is 1.01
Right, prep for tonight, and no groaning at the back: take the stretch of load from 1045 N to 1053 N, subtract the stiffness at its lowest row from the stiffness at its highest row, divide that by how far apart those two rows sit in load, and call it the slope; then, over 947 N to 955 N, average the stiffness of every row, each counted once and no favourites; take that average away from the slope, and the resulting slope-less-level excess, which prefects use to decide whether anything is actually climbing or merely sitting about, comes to -0.792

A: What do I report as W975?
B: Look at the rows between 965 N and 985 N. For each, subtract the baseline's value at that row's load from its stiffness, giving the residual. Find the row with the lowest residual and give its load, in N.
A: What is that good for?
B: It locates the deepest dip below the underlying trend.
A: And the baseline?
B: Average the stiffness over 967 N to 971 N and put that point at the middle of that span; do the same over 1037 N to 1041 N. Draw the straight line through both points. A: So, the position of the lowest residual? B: 980.0 N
